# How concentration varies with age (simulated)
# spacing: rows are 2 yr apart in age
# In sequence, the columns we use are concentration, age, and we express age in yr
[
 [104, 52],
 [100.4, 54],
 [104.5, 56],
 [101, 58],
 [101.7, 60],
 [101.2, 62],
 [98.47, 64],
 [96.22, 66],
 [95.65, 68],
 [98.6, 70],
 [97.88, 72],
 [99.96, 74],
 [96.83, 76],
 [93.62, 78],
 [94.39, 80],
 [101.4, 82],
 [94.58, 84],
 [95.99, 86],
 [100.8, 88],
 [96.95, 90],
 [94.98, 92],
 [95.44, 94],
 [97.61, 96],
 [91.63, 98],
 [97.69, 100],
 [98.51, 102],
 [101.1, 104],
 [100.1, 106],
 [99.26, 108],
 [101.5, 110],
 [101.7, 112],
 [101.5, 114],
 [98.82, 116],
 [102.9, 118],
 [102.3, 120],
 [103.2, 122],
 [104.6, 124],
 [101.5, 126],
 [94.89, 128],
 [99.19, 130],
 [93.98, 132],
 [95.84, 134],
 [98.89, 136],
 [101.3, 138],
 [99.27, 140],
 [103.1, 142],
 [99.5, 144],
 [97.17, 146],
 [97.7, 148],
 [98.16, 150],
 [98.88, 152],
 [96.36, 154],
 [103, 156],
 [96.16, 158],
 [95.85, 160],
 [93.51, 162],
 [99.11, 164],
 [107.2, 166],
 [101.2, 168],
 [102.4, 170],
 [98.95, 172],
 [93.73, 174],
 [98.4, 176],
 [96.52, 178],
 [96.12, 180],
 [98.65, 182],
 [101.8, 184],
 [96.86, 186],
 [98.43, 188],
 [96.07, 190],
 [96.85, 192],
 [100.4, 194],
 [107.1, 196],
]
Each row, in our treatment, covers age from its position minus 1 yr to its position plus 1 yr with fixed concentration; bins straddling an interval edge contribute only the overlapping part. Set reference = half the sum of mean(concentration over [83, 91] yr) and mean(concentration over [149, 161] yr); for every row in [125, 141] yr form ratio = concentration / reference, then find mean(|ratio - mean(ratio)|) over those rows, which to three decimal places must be 0.025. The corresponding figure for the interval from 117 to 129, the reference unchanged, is 0.023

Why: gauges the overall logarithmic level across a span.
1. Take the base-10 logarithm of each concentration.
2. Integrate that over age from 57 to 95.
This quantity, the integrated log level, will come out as 75.6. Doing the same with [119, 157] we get 75.9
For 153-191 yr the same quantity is 75.7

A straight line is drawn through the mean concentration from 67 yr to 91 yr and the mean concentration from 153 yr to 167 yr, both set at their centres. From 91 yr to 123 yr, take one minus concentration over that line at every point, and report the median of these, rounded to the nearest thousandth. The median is -0.020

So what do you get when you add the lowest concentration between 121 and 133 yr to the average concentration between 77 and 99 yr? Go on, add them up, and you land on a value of 190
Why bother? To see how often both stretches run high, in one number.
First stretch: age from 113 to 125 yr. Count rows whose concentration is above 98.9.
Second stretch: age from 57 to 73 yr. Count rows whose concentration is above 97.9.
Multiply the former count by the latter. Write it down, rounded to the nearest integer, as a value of 25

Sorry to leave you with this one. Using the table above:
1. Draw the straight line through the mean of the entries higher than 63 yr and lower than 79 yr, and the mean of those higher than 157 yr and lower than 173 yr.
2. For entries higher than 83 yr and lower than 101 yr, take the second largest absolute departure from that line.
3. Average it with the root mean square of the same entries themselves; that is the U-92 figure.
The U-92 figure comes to 49.7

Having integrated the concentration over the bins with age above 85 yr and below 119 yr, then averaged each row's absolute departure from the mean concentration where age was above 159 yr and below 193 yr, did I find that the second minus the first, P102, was -3350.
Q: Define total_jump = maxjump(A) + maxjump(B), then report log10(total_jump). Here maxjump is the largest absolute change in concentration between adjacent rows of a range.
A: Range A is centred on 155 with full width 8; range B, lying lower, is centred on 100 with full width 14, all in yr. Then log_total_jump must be 1.11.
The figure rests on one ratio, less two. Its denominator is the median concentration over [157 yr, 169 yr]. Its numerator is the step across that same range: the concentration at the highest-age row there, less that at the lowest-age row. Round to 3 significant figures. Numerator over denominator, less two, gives -1.95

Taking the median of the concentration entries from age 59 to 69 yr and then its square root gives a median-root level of 9.92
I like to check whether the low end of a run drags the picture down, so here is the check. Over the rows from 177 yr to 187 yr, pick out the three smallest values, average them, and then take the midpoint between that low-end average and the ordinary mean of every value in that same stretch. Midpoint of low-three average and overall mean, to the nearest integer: 97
